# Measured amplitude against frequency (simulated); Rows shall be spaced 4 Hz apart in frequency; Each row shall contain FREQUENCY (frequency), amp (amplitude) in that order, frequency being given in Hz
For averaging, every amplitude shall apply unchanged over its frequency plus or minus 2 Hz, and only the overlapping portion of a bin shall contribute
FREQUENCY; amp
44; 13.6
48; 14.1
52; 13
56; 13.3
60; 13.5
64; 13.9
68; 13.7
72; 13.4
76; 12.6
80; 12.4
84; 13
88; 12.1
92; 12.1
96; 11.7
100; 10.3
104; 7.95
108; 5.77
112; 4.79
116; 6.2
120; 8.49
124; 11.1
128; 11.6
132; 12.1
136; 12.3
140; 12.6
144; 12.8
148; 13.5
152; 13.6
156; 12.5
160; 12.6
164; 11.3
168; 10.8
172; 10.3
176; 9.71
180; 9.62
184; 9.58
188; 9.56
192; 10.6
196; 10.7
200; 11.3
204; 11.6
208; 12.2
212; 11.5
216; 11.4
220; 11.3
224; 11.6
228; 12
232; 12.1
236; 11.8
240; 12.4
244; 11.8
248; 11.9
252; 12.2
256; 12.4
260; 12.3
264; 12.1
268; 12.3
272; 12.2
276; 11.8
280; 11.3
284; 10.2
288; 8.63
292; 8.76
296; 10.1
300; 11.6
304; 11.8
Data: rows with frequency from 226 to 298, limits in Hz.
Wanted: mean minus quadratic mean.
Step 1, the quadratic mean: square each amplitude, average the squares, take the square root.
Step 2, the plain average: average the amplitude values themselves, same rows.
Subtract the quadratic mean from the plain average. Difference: -0.06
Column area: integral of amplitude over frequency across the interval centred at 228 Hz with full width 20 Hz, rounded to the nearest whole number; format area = 235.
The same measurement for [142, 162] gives 260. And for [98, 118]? 140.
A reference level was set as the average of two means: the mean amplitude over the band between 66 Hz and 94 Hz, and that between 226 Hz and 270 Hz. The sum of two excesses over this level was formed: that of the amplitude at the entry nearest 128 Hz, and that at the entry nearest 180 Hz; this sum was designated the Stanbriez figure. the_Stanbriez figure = -3.7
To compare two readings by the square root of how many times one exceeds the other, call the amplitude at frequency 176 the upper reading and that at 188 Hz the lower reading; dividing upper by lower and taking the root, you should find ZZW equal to 1.01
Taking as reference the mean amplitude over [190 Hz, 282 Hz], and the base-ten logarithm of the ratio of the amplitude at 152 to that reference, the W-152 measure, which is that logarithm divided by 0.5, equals 0.13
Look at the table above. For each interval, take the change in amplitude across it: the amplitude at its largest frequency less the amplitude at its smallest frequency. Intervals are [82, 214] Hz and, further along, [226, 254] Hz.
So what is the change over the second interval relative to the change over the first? -0.13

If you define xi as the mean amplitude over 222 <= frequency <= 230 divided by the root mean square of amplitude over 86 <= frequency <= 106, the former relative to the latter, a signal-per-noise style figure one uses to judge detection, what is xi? 1.08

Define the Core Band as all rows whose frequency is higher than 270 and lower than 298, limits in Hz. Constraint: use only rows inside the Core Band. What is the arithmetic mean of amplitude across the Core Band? 10.4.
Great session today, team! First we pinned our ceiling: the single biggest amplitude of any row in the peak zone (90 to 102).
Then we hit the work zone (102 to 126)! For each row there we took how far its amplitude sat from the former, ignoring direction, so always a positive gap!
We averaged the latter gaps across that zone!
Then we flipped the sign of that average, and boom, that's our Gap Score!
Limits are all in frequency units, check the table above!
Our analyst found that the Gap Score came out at -4.7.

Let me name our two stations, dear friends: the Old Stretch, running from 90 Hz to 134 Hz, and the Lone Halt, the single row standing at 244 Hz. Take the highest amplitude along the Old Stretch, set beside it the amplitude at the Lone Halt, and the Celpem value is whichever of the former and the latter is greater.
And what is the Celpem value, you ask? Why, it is 12.1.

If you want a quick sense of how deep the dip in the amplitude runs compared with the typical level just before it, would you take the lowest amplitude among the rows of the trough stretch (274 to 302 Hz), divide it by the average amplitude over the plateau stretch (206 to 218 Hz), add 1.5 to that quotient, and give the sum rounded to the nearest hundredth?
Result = 2.24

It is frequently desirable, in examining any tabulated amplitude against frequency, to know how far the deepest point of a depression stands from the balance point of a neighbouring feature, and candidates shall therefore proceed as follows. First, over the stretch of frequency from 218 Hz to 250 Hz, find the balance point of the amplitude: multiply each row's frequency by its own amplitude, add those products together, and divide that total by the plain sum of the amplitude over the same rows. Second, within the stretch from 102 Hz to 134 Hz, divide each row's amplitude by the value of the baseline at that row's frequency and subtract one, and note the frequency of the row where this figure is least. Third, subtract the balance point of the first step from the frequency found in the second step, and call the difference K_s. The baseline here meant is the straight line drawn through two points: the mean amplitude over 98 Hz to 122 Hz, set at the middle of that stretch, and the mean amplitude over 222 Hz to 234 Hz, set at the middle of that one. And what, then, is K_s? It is -122.1 Hz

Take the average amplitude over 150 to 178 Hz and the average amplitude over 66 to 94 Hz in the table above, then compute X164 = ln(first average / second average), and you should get -0.10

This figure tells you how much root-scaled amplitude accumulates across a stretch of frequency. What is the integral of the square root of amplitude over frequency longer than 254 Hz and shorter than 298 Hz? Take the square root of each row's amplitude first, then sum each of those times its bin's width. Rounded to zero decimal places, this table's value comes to 146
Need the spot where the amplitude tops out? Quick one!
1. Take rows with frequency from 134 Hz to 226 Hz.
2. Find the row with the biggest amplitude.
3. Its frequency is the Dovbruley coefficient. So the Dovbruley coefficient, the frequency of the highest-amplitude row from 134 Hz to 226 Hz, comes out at 152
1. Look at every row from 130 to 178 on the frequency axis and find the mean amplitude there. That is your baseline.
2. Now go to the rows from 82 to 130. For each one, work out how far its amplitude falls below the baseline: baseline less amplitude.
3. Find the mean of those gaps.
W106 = 2.4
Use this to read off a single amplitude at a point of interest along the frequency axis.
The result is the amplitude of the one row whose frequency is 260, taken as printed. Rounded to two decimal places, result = 12.30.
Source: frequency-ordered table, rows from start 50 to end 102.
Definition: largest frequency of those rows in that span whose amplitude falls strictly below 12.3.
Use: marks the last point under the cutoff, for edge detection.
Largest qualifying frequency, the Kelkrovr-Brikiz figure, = 100 Hz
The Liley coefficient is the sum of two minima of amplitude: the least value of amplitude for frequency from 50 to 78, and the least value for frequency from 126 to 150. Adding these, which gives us 24.2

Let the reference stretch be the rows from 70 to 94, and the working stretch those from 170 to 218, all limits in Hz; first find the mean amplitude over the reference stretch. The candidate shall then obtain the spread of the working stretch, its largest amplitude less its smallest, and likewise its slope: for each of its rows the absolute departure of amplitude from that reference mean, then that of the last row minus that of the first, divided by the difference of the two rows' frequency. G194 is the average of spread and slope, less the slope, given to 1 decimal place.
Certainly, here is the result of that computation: 1.3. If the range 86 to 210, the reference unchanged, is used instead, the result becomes 4.4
